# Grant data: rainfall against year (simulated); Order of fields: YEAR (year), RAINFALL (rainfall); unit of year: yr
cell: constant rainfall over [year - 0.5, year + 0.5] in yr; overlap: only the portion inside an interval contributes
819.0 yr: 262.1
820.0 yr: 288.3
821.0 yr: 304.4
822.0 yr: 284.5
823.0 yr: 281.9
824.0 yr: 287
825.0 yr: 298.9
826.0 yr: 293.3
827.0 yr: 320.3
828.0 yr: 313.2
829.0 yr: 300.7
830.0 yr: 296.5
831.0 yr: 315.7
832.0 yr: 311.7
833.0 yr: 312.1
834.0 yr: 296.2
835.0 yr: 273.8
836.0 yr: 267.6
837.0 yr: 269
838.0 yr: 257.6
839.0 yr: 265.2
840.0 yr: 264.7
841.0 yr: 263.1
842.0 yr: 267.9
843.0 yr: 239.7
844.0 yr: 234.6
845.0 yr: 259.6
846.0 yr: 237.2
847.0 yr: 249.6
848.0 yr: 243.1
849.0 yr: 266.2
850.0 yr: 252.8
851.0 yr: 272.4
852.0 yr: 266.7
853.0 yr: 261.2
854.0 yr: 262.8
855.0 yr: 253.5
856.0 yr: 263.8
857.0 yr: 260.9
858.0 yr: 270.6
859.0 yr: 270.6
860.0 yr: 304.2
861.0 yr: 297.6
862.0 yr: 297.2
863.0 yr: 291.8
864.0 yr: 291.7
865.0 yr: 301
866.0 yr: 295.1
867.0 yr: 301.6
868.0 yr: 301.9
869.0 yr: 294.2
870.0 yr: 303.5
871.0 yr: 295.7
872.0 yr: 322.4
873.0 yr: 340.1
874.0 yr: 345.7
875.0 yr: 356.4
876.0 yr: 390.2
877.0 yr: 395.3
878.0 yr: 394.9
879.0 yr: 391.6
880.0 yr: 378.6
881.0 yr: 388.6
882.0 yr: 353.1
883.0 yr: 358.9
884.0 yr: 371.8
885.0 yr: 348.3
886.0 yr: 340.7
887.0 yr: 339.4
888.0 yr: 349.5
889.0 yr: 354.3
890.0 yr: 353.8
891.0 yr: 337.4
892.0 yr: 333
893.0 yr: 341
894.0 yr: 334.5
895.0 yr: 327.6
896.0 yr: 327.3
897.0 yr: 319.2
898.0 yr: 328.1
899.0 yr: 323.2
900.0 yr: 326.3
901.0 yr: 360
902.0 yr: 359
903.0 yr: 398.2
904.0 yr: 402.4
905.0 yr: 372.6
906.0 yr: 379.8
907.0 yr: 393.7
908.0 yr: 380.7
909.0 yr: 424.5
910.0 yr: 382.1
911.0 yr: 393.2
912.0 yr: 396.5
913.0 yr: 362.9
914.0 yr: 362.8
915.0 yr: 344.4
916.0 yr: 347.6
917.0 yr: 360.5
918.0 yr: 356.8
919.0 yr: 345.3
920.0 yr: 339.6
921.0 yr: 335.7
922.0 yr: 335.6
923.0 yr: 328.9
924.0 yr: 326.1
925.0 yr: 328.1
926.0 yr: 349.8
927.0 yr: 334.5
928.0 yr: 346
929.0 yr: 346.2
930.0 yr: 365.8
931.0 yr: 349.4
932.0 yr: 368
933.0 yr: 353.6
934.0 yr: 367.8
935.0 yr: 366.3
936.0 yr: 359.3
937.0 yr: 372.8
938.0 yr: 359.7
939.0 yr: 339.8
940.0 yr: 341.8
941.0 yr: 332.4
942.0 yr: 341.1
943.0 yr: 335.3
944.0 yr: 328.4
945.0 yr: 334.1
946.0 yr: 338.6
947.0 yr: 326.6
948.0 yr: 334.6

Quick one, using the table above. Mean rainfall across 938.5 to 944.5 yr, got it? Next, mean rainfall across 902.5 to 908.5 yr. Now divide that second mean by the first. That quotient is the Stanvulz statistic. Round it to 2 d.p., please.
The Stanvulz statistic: 1.15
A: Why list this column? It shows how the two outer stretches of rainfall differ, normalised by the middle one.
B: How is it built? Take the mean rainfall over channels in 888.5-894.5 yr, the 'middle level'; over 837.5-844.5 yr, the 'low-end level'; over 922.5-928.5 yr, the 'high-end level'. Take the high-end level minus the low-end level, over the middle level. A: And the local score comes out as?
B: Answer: 0.23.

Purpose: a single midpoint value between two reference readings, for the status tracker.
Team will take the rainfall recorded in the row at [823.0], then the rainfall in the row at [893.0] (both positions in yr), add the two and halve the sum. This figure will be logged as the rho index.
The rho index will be 311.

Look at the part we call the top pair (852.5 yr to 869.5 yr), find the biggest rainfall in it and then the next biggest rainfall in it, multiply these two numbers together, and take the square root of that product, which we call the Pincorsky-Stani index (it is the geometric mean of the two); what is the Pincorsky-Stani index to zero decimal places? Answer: 303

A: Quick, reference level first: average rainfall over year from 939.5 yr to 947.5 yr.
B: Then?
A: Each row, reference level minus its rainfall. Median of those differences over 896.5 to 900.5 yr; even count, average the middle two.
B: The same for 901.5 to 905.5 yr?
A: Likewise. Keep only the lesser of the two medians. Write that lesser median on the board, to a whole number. -51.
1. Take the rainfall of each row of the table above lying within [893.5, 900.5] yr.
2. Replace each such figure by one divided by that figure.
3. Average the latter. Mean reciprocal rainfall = 0.0031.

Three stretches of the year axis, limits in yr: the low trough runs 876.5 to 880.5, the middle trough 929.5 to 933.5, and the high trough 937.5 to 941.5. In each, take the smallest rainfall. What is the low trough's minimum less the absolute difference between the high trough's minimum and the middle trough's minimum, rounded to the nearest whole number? 362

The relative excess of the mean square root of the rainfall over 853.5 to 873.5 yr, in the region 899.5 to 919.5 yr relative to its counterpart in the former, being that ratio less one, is 0.132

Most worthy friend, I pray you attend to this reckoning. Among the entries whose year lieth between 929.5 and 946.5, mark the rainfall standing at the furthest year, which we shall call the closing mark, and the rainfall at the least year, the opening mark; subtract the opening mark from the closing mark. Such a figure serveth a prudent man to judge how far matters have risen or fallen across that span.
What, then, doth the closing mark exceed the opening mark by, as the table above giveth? -27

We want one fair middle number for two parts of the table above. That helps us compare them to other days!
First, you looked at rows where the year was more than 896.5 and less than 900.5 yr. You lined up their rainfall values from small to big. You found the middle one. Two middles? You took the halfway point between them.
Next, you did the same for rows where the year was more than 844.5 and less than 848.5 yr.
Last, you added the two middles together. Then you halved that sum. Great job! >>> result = 286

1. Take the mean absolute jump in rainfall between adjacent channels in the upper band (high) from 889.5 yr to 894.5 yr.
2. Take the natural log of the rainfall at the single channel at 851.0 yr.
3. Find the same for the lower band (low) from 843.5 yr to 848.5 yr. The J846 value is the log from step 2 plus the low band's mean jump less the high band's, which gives 13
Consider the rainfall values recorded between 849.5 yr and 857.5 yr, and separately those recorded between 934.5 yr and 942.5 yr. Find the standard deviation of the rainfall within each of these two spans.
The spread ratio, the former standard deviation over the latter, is 0.4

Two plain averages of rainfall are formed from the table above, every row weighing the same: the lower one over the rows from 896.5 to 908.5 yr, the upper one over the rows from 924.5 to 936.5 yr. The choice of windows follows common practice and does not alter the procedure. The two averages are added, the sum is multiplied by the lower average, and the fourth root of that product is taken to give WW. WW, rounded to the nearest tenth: 22.6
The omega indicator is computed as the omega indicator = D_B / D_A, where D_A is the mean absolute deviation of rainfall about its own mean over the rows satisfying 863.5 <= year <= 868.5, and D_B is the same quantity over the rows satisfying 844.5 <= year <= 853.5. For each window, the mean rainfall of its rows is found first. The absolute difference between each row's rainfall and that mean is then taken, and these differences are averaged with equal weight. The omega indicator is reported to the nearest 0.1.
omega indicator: 2.5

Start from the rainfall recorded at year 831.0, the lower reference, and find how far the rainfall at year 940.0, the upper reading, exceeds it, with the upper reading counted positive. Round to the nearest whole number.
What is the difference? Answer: 26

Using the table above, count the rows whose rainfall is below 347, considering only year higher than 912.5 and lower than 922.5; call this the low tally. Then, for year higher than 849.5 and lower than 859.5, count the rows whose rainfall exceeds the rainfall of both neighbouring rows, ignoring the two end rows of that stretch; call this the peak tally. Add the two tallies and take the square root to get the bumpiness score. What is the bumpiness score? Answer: 2.83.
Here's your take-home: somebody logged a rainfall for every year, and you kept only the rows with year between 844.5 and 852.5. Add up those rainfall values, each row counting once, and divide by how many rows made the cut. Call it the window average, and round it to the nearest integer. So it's 256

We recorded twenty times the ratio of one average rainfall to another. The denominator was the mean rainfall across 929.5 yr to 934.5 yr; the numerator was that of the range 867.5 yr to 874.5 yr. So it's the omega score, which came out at 17.4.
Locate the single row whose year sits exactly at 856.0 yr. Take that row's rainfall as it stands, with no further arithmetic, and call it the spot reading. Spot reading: 263.8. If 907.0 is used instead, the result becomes 393.7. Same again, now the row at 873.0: 340.1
